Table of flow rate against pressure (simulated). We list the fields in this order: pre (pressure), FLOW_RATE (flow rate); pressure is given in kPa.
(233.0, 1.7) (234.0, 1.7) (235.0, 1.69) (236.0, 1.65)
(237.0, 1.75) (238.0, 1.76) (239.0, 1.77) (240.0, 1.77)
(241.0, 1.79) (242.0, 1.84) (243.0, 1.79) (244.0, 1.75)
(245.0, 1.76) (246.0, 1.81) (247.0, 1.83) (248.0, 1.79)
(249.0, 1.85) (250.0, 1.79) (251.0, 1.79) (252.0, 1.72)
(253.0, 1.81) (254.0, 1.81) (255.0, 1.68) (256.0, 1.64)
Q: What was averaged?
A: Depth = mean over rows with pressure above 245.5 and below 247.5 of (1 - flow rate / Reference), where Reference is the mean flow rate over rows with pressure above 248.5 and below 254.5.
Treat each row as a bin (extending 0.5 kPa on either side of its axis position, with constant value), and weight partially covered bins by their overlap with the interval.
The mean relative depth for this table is -0.014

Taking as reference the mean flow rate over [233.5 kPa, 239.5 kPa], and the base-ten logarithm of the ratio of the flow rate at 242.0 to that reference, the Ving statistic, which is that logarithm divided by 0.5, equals 0.059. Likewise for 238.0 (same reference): 0.020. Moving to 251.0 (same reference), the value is 0.035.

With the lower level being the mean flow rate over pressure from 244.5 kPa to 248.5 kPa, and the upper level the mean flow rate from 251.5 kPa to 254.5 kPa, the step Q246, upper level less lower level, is -0.02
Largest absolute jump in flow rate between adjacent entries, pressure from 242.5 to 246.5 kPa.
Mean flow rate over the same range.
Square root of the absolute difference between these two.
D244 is 1.31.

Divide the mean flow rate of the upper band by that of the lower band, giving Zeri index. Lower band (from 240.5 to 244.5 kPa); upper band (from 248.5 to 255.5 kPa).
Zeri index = 0.99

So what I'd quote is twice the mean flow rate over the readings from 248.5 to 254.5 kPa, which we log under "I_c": 3.59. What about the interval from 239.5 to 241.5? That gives 3.56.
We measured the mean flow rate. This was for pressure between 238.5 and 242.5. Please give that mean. 1.79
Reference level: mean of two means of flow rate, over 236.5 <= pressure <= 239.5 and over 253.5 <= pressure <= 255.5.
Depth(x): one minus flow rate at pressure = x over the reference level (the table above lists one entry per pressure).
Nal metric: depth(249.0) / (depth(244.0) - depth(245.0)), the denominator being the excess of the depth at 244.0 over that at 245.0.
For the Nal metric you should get -10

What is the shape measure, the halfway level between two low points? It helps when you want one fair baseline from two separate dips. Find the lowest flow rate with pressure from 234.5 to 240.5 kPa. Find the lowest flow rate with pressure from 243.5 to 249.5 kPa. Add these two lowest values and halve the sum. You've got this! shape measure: 1.70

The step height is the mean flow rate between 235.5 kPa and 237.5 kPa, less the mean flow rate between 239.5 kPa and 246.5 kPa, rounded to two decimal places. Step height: -0.09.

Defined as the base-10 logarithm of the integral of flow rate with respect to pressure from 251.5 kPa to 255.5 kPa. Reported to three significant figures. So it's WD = 0.846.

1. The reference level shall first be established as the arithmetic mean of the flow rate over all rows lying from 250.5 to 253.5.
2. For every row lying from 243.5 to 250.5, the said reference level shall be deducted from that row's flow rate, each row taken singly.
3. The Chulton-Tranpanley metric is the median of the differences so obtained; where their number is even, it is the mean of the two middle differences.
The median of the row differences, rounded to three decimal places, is 0.017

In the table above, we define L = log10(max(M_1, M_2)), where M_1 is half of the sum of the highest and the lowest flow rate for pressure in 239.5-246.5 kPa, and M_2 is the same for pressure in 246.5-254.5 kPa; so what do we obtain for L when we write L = 0.254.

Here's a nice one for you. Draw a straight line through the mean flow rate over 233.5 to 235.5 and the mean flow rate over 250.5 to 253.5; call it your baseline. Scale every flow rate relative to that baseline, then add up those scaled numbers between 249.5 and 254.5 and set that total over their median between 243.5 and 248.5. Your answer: 4.93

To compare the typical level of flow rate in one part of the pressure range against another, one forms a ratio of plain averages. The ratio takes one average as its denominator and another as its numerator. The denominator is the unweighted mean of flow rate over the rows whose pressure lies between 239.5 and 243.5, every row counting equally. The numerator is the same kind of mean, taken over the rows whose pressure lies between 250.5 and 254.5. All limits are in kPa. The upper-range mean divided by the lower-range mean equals 0.992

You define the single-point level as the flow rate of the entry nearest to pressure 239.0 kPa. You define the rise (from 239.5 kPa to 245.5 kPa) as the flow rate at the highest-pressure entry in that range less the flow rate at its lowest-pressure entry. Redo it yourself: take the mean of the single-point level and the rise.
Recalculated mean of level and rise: 0.88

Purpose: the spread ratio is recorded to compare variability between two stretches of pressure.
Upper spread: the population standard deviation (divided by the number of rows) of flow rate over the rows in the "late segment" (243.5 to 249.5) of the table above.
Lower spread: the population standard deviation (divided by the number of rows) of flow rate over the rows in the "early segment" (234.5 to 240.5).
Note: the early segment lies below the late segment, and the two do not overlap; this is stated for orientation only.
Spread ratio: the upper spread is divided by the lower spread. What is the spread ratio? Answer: 0.78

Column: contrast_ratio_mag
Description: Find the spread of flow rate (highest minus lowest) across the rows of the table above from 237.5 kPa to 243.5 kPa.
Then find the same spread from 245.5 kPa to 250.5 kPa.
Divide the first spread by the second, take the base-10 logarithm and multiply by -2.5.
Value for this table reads -0.31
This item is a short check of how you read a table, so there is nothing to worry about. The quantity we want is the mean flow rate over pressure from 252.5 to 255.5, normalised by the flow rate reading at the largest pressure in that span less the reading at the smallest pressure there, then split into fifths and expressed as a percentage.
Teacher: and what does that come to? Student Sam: -272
